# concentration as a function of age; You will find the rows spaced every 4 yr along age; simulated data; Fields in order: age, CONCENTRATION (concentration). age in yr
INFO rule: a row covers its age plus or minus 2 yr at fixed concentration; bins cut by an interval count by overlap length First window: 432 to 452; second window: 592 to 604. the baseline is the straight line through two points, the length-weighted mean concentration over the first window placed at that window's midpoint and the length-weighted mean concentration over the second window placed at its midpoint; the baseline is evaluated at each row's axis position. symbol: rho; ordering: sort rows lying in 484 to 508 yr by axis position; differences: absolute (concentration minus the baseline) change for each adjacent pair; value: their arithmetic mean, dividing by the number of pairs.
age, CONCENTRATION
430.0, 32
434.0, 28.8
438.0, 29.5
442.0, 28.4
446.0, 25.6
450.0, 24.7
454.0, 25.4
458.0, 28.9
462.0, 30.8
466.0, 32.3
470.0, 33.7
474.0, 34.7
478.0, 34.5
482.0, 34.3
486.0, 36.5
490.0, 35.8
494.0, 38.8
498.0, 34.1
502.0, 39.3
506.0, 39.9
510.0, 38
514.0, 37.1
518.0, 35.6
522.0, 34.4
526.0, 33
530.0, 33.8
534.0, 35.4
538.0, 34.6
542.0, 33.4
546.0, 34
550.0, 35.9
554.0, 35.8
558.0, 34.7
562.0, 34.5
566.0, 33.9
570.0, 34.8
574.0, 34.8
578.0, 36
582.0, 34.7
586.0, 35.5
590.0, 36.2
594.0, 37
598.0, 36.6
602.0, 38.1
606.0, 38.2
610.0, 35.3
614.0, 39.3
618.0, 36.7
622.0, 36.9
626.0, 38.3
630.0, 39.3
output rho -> 2.8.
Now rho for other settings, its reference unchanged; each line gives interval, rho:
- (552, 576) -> 0.7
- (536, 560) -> 1.0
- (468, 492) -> 0.9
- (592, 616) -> 1.8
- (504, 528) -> 1.6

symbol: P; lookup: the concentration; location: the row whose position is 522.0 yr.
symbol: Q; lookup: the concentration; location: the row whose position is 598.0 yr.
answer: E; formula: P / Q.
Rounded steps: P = 34.4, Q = 36.6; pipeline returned 0.94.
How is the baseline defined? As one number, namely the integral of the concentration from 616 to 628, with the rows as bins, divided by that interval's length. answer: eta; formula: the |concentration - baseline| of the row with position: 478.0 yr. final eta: 2.8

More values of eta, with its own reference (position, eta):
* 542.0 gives 3.9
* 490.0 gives 1.5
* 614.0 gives 2.0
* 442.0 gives 8.9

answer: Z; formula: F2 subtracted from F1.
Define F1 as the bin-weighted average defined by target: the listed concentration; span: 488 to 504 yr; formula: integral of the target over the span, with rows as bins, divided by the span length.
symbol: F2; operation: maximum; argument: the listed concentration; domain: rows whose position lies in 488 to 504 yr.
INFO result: -2.3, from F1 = 37.0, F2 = 39.3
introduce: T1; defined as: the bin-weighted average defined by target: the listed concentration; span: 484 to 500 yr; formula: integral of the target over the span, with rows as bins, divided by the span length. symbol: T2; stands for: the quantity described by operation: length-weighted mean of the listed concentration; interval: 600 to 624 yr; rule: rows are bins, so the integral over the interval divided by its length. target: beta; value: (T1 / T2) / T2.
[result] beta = 0.026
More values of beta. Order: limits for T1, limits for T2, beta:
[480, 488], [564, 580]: 0.029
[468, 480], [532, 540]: 0.028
